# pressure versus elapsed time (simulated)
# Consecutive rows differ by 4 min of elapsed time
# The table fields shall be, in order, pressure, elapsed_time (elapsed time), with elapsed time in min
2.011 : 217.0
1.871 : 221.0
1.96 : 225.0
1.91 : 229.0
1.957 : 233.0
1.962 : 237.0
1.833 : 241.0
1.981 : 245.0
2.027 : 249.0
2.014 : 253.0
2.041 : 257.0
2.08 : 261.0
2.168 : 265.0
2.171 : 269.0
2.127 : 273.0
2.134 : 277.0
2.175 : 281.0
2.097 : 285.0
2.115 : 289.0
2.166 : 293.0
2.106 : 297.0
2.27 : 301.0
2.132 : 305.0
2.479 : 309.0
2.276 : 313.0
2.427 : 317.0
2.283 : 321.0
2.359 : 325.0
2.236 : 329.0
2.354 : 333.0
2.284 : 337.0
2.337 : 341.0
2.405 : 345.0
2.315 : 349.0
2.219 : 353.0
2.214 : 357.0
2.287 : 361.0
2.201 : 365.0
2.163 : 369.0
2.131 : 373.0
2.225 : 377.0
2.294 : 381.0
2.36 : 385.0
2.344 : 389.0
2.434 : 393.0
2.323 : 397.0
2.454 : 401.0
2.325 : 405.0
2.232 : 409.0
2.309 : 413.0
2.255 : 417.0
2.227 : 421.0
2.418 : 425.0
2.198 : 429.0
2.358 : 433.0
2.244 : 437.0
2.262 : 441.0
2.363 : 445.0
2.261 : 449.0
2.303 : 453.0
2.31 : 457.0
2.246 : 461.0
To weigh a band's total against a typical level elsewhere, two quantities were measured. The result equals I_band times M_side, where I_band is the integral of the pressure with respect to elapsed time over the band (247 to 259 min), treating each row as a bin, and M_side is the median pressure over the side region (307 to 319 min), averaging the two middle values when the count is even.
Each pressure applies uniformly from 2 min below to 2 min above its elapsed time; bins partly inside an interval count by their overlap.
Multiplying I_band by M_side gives 59.0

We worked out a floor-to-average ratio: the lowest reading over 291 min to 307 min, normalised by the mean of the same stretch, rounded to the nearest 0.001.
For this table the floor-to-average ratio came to 0.971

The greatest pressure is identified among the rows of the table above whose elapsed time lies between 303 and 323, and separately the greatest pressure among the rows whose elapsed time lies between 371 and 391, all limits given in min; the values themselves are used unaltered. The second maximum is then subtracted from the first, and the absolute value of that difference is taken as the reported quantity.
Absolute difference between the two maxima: 0.12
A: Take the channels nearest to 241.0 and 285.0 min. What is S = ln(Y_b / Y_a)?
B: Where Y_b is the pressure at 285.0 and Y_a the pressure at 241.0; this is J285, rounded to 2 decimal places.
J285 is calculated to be 0.13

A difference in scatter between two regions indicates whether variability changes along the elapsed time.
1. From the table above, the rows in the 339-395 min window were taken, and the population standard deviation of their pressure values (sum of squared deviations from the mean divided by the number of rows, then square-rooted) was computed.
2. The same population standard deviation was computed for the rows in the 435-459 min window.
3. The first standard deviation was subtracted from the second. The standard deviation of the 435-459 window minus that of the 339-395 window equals -0.048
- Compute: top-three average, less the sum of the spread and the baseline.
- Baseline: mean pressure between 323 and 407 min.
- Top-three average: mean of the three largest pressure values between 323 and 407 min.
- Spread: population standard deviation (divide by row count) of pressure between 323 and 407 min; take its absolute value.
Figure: 0.049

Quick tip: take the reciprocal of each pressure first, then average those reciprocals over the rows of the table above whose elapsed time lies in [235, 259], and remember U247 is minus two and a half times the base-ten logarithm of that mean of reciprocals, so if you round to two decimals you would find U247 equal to 0.74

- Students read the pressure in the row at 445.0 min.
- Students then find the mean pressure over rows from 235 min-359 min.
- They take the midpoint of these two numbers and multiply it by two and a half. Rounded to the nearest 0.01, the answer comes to 5.69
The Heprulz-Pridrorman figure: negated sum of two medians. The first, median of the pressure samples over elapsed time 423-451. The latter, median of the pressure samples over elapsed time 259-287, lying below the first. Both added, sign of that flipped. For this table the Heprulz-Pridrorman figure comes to -4.40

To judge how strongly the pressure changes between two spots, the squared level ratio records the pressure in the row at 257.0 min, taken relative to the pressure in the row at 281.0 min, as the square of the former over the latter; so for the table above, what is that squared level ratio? 0.88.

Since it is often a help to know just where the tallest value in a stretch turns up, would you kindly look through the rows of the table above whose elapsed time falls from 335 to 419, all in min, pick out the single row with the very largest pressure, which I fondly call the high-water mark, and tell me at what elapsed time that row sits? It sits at 401.0 min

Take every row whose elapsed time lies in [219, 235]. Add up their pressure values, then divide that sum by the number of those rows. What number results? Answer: 1.92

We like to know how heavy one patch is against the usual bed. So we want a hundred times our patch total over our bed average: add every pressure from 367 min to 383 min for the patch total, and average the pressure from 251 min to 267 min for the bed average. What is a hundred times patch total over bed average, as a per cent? 425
